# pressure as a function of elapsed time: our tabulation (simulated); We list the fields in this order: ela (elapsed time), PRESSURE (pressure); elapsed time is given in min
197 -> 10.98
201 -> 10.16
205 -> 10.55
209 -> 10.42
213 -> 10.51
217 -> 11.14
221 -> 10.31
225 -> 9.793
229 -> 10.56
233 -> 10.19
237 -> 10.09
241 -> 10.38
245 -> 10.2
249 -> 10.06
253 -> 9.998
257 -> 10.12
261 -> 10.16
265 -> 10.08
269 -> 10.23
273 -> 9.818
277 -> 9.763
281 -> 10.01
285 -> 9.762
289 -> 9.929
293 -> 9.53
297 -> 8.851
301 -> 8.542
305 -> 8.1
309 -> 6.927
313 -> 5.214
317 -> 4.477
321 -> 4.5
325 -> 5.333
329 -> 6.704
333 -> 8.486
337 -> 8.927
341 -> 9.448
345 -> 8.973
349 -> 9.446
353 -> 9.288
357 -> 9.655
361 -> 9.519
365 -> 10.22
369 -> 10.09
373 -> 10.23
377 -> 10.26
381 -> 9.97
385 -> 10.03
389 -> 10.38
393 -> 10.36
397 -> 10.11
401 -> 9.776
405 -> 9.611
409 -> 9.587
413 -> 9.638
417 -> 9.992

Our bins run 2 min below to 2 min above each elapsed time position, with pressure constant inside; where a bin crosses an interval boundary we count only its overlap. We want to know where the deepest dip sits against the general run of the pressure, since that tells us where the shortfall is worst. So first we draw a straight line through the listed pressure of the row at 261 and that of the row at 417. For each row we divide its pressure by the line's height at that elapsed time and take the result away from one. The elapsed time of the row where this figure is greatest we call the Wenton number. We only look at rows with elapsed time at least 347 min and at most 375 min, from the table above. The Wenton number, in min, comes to 353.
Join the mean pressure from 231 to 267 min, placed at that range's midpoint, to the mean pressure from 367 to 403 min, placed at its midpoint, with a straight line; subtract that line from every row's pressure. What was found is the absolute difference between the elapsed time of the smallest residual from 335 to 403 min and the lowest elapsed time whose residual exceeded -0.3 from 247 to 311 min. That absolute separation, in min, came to 88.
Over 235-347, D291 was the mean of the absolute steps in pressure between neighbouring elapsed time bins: 0.48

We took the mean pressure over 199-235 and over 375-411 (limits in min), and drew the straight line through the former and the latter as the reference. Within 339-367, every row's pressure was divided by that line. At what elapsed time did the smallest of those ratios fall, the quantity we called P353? 345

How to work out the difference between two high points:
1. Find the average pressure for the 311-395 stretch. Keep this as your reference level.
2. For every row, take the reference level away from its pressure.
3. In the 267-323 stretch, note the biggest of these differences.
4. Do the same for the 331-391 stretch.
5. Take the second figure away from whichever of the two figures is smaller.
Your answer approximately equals -0.15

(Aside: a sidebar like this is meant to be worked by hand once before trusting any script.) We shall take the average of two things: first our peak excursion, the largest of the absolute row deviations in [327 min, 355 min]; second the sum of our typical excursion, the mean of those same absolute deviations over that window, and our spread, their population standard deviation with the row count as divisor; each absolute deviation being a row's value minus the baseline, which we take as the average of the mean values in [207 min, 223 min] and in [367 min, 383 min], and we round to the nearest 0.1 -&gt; 3.1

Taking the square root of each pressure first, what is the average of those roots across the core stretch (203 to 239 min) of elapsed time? 3.22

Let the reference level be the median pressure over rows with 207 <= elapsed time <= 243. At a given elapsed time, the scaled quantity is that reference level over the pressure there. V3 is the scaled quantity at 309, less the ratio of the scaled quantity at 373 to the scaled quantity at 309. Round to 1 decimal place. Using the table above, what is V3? 0.8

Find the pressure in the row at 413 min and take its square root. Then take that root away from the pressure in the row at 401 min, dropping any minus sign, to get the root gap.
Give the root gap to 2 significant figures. 6.7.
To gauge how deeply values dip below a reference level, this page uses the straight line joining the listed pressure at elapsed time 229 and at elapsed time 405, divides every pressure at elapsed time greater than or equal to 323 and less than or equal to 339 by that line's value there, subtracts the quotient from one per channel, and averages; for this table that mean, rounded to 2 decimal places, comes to 0.26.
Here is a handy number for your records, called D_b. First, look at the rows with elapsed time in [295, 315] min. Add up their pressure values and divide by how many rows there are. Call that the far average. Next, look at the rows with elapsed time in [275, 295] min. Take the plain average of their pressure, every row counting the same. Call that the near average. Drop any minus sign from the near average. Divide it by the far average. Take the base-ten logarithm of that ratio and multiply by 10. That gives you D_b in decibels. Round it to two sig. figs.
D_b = 1.1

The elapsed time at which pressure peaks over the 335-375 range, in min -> 373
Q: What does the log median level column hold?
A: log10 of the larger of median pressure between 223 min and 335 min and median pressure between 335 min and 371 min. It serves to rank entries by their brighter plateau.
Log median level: 0.991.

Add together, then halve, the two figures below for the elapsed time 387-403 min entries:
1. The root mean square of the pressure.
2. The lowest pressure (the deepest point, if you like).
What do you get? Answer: 10.0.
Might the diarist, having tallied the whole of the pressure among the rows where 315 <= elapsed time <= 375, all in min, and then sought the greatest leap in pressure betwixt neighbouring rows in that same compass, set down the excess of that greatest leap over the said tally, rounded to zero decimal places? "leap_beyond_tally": -124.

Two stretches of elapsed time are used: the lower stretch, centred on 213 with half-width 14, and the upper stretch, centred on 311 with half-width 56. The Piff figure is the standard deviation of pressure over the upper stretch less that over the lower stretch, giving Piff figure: 1.39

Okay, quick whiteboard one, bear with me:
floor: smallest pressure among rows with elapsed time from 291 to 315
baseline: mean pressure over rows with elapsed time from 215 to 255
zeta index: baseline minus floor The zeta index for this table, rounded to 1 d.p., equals 5.1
